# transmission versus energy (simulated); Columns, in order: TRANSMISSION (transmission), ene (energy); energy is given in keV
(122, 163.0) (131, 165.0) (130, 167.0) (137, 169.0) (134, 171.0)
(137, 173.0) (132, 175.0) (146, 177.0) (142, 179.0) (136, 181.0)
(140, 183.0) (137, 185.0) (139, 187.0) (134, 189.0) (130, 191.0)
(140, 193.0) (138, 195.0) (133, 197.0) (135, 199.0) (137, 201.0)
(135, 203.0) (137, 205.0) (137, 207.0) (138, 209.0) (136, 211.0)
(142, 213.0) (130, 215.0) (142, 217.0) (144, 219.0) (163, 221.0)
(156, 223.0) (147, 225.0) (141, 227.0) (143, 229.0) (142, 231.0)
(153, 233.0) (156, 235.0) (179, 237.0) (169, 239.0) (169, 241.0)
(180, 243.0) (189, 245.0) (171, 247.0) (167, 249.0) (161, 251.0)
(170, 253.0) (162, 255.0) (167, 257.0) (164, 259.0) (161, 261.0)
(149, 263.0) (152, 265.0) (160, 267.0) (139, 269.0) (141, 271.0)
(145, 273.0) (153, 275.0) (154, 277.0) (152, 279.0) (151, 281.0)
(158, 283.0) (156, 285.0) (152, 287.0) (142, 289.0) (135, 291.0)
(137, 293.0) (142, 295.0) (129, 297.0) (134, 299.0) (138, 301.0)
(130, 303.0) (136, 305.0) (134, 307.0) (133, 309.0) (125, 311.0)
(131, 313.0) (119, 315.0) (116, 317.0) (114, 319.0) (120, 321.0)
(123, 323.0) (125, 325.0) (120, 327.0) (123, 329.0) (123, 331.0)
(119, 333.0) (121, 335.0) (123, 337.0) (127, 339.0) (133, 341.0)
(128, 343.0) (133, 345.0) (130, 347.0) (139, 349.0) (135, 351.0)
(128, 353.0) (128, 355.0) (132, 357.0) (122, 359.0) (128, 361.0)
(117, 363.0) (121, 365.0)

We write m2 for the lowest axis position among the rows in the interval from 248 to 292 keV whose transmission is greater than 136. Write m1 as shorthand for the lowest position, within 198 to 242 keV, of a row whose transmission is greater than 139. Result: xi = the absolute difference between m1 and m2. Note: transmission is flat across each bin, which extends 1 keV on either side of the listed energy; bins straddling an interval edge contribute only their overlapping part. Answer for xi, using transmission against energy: 36 keV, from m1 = 213.0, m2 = 249.0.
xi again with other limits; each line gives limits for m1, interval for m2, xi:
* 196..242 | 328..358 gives 136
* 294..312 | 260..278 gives 34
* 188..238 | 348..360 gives 156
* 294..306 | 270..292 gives 24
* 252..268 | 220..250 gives 32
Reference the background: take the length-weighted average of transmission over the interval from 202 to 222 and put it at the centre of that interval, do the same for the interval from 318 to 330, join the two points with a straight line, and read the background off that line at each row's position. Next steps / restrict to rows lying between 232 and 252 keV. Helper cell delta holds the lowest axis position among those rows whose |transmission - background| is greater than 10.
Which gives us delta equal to 233.0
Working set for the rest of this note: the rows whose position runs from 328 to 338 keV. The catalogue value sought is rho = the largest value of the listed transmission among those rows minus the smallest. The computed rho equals 4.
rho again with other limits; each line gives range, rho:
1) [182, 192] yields 10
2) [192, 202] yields 7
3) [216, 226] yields 21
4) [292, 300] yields 13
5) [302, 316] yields 17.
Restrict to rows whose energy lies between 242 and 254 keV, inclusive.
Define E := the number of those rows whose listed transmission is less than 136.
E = 0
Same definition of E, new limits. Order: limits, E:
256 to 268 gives 0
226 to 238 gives 0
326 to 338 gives 6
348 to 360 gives 5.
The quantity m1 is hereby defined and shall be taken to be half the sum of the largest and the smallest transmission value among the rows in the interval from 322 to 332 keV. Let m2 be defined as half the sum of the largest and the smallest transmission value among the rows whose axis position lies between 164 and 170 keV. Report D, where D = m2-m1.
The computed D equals 11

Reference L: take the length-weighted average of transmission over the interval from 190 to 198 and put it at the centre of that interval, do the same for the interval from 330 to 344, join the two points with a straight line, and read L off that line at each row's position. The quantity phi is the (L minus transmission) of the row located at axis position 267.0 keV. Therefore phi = -30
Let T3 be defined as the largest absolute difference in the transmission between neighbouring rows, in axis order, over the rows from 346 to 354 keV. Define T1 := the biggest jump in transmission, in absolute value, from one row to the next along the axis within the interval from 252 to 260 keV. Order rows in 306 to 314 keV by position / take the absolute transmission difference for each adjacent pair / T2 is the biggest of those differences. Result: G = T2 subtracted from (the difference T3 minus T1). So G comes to -7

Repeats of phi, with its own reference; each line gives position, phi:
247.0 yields -40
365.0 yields 2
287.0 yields -24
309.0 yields -6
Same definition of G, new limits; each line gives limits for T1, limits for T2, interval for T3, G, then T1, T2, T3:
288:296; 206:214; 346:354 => -4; 7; 6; 9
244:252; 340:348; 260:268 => -11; 18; 5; 12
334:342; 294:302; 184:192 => -14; 6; 13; 5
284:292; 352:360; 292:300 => -7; 10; 10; 13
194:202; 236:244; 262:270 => 5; 5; 11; 21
